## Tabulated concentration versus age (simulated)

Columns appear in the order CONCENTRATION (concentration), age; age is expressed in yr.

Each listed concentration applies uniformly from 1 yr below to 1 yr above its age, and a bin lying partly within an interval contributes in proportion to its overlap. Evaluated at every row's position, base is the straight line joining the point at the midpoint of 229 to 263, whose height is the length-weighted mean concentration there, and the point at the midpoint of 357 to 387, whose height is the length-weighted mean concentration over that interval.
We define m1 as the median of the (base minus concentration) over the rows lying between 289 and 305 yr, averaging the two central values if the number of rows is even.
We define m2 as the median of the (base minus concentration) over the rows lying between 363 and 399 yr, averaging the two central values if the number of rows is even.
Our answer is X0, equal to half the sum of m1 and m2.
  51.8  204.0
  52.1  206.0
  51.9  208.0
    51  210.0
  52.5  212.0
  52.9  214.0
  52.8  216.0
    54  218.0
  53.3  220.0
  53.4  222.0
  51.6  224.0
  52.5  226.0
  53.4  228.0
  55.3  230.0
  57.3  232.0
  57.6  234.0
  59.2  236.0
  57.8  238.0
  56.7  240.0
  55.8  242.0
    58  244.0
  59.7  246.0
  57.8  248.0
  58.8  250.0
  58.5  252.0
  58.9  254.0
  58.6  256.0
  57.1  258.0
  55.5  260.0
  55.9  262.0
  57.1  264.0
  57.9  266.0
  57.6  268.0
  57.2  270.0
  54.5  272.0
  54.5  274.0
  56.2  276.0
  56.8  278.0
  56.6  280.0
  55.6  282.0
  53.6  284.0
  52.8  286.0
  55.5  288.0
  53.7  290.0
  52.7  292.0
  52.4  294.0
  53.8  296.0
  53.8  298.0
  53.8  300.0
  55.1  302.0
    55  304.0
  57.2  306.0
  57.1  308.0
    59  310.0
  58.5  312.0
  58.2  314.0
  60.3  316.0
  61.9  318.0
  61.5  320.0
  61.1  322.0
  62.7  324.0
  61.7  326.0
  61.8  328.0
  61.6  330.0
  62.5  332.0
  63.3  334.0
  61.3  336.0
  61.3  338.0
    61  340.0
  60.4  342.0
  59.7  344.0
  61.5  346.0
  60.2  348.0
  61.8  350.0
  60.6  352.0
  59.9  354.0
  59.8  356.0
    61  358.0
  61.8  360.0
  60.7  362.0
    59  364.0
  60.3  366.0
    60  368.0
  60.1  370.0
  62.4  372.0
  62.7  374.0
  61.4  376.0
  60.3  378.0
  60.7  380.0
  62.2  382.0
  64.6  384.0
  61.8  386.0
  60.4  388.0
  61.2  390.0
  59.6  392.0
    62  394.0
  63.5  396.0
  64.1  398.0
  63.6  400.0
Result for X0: 2.8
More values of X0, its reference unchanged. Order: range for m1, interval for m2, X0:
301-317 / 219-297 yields 1.8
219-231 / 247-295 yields 2.8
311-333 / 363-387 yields -0.7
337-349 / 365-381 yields 0.2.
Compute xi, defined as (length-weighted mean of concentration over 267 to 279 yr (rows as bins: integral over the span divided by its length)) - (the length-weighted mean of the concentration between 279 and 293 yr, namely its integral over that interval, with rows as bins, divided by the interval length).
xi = 2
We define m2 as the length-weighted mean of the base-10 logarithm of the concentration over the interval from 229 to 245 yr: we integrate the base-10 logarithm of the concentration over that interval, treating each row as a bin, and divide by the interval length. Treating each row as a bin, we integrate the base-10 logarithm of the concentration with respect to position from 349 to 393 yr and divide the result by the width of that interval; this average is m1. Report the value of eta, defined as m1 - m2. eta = 0.03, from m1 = 1.79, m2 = 1.757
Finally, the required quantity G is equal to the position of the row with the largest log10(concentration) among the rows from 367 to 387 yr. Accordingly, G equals 384.0 yr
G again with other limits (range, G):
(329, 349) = 334.0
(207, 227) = 218.0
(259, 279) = 266.0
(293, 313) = 310.0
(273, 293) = 278.0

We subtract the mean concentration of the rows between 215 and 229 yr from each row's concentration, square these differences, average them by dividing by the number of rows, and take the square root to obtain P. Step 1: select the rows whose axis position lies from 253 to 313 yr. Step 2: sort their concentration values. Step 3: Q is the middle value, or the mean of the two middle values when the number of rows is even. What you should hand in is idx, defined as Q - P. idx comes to 55.0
